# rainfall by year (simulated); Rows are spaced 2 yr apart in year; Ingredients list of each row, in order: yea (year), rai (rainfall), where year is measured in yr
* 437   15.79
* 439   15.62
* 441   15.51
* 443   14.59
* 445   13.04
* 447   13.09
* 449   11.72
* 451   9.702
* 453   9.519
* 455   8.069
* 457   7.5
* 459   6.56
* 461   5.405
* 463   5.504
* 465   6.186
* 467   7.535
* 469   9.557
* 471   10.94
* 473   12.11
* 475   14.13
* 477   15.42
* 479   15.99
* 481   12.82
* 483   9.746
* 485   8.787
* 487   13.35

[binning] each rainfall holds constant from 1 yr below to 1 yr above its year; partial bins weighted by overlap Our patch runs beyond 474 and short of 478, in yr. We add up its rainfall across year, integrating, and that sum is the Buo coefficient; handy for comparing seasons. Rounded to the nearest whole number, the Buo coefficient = 59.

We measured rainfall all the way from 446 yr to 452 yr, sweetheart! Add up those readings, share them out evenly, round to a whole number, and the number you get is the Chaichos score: 12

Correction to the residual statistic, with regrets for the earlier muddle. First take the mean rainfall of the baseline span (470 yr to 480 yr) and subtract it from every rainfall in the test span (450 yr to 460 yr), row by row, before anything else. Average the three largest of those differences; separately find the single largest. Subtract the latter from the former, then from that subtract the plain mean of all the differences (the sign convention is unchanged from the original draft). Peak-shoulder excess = 5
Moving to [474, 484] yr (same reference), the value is -1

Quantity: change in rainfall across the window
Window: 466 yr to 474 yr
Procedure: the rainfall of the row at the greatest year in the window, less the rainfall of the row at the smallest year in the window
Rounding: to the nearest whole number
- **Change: 5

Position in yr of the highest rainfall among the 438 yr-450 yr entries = 439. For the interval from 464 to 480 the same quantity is 479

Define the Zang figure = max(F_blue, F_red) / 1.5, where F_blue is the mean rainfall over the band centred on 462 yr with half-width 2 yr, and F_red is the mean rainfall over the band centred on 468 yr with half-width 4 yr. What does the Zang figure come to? 5.70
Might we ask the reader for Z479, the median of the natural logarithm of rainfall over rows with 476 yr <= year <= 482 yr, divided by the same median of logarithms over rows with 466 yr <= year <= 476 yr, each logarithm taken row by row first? 1.14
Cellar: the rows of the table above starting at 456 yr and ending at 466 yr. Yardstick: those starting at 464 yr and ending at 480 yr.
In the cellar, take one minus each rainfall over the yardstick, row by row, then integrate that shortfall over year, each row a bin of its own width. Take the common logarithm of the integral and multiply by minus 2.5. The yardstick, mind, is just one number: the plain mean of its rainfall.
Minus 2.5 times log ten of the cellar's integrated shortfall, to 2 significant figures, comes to -1.7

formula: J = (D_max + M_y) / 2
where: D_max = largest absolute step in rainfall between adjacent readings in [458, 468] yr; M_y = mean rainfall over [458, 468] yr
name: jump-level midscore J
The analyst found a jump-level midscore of 4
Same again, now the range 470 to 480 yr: 8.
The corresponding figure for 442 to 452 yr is 7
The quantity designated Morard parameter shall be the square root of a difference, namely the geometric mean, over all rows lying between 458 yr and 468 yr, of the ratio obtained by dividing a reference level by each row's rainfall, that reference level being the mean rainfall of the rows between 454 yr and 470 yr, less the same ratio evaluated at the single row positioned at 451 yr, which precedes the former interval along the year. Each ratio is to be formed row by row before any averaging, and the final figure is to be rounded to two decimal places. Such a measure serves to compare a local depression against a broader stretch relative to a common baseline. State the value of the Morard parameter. 0.64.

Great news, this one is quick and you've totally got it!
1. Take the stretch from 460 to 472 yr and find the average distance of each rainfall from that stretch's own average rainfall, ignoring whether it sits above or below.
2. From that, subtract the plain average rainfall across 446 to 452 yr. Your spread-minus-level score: -9.7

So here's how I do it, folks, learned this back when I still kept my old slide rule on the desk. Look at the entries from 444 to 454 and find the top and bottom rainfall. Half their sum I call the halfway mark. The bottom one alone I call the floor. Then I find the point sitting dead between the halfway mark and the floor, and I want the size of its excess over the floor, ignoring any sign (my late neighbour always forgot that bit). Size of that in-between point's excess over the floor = 0.9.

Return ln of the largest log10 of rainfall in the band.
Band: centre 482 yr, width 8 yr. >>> 0.19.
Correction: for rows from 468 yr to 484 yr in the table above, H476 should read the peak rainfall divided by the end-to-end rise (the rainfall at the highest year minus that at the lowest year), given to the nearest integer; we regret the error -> 85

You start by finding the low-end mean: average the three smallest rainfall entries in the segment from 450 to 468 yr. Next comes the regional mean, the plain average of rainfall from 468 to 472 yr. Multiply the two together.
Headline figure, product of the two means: 58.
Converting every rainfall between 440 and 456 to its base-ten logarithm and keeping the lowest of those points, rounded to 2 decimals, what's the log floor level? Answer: 0.91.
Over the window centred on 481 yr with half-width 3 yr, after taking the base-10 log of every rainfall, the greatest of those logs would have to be 1.20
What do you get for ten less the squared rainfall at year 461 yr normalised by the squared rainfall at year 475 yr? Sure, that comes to 9.9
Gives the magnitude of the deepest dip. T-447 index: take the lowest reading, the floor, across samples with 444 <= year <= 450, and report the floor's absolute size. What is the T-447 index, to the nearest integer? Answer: 12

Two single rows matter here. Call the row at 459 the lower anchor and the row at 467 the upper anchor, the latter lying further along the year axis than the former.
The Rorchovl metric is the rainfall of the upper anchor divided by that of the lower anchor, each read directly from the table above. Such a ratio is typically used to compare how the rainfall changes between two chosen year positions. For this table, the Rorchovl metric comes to 1.1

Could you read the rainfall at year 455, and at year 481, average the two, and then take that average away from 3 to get -7.4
